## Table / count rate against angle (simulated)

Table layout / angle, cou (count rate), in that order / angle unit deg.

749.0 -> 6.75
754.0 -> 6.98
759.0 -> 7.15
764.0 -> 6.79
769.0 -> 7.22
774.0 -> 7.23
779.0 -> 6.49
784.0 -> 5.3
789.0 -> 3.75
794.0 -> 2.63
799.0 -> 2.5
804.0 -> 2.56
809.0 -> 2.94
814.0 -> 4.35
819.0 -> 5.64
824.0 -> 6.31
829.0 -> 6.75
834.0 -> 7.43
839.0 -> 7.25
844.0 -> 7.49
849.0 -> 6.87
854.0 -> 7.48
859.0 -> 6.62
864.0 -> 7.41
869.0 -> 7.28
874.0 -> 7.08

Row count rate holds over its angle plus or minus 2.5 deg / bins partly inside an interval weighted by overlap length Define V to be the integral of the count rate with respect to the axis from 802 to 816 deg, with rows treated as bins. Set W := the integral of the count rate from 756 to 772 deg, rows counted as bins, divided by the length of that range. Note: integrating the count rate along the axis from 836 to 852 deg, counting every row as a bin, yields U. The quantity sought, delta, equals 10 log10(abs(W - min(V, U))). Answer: 16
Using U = 116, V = 46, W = 7.06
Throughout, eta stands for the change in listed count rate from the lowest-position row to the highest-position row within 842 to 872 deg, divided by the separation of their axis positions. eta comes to -0.01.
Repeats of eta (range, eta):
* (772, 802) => -0.19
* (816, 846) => 0.07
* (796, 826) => 0.15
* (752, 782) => -0.02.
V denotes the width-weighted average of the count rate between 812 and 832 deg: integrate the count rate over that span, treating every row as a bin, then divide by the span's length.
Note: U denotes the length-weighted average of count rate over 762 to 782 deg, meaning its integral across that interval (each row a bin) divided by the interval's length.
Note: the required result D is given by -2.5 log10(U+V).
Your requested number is -2.76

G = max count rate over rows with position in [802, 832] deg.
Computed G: 6.75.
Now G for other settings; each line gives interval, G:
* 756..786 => 7.23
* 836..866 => 7.49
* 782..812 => 5.3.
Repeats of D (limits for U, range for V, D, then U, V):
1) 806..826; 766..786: -2.63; 4.7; 6.6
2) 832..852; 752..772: -2.89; 7.3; 7.0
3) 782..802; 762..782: -2.54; 3.5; 6.9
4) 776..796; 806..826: -2.43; 4.7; 4.7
